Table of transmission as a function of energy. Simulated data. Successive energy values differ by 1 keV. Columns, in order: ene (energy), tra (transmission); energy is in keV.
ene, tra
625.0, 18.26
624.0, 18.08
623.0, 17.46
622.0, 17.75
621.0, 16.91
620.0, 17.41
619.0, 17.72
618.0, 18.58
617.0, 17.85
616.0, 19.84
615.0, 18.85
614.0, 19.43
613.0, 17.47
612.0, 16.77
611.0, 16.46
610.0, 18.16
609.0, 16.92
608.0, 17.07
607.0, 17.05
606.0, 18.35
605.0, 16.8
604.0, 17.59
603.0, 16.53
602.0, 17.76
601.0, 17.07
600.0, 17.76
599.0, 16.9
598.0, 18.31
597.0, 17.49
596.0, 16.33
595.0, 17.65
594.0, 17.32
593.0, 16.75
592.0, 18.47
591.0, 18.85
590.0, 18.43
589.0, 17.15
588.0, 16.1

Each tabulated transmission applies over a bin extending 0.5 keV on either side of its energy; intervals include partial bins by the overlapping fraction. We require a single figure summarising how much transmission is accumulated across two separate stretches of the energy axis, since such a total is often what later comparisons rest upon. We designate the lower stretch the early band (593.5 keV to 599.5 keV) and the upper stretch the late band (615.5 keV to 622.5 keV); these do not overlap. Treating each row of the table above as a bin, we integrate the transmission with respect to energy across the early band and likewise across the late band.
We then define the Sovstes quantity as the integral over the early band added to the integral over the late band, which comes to 230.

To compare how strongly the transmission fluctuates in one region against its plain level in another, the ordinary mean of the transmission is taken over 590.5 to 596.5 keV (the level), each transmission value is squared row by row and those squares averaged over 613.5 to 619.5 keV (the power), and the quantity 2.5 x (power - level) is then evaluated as 833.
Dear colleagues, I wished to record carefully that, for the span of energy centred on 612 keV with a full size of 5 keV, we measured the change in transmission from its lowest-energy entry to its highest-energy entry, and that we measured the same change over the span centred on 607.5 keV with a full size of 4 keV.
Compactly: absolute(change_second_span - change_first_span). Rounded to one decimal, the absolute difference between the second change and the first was 2.7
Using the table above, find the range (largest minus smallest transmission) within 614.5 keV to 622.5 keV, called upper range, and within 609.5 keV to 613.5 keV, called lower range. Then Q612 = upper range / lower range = 1.7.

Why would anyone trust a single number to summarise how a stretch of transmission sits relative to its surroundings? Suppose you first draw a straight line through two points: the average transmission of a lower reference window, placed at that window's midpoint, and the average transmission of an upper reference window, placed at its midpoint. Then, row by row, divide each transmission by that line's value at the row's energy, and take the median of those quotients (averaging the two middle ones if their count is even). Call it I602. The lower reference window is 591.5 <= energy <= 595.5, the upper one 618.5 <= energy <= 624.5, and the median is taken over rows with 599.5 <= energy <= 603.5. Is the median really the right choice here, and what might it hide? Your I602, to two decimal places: 0.99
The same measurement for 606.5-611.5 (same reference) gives 0.97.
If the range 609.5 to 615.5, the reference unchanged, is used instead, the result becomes 1.01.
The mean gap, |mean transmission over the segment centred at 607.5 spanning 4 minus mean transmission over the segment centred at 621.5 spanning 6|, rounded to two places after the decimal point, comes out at 0.21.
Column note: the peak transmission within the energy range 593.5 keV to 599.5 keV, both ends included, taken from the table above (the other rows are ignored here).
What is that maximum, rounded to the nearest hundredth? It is 18.31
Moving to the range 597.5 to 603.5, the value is 18.31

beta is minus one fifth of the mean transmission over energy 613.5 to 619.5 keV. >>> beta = -3.742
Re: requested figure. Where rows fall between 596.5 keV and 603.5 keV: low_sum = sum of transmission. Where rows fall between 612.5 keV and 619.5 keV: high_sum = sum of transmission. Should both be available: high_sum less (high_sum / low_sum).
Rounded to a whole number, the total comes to 129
